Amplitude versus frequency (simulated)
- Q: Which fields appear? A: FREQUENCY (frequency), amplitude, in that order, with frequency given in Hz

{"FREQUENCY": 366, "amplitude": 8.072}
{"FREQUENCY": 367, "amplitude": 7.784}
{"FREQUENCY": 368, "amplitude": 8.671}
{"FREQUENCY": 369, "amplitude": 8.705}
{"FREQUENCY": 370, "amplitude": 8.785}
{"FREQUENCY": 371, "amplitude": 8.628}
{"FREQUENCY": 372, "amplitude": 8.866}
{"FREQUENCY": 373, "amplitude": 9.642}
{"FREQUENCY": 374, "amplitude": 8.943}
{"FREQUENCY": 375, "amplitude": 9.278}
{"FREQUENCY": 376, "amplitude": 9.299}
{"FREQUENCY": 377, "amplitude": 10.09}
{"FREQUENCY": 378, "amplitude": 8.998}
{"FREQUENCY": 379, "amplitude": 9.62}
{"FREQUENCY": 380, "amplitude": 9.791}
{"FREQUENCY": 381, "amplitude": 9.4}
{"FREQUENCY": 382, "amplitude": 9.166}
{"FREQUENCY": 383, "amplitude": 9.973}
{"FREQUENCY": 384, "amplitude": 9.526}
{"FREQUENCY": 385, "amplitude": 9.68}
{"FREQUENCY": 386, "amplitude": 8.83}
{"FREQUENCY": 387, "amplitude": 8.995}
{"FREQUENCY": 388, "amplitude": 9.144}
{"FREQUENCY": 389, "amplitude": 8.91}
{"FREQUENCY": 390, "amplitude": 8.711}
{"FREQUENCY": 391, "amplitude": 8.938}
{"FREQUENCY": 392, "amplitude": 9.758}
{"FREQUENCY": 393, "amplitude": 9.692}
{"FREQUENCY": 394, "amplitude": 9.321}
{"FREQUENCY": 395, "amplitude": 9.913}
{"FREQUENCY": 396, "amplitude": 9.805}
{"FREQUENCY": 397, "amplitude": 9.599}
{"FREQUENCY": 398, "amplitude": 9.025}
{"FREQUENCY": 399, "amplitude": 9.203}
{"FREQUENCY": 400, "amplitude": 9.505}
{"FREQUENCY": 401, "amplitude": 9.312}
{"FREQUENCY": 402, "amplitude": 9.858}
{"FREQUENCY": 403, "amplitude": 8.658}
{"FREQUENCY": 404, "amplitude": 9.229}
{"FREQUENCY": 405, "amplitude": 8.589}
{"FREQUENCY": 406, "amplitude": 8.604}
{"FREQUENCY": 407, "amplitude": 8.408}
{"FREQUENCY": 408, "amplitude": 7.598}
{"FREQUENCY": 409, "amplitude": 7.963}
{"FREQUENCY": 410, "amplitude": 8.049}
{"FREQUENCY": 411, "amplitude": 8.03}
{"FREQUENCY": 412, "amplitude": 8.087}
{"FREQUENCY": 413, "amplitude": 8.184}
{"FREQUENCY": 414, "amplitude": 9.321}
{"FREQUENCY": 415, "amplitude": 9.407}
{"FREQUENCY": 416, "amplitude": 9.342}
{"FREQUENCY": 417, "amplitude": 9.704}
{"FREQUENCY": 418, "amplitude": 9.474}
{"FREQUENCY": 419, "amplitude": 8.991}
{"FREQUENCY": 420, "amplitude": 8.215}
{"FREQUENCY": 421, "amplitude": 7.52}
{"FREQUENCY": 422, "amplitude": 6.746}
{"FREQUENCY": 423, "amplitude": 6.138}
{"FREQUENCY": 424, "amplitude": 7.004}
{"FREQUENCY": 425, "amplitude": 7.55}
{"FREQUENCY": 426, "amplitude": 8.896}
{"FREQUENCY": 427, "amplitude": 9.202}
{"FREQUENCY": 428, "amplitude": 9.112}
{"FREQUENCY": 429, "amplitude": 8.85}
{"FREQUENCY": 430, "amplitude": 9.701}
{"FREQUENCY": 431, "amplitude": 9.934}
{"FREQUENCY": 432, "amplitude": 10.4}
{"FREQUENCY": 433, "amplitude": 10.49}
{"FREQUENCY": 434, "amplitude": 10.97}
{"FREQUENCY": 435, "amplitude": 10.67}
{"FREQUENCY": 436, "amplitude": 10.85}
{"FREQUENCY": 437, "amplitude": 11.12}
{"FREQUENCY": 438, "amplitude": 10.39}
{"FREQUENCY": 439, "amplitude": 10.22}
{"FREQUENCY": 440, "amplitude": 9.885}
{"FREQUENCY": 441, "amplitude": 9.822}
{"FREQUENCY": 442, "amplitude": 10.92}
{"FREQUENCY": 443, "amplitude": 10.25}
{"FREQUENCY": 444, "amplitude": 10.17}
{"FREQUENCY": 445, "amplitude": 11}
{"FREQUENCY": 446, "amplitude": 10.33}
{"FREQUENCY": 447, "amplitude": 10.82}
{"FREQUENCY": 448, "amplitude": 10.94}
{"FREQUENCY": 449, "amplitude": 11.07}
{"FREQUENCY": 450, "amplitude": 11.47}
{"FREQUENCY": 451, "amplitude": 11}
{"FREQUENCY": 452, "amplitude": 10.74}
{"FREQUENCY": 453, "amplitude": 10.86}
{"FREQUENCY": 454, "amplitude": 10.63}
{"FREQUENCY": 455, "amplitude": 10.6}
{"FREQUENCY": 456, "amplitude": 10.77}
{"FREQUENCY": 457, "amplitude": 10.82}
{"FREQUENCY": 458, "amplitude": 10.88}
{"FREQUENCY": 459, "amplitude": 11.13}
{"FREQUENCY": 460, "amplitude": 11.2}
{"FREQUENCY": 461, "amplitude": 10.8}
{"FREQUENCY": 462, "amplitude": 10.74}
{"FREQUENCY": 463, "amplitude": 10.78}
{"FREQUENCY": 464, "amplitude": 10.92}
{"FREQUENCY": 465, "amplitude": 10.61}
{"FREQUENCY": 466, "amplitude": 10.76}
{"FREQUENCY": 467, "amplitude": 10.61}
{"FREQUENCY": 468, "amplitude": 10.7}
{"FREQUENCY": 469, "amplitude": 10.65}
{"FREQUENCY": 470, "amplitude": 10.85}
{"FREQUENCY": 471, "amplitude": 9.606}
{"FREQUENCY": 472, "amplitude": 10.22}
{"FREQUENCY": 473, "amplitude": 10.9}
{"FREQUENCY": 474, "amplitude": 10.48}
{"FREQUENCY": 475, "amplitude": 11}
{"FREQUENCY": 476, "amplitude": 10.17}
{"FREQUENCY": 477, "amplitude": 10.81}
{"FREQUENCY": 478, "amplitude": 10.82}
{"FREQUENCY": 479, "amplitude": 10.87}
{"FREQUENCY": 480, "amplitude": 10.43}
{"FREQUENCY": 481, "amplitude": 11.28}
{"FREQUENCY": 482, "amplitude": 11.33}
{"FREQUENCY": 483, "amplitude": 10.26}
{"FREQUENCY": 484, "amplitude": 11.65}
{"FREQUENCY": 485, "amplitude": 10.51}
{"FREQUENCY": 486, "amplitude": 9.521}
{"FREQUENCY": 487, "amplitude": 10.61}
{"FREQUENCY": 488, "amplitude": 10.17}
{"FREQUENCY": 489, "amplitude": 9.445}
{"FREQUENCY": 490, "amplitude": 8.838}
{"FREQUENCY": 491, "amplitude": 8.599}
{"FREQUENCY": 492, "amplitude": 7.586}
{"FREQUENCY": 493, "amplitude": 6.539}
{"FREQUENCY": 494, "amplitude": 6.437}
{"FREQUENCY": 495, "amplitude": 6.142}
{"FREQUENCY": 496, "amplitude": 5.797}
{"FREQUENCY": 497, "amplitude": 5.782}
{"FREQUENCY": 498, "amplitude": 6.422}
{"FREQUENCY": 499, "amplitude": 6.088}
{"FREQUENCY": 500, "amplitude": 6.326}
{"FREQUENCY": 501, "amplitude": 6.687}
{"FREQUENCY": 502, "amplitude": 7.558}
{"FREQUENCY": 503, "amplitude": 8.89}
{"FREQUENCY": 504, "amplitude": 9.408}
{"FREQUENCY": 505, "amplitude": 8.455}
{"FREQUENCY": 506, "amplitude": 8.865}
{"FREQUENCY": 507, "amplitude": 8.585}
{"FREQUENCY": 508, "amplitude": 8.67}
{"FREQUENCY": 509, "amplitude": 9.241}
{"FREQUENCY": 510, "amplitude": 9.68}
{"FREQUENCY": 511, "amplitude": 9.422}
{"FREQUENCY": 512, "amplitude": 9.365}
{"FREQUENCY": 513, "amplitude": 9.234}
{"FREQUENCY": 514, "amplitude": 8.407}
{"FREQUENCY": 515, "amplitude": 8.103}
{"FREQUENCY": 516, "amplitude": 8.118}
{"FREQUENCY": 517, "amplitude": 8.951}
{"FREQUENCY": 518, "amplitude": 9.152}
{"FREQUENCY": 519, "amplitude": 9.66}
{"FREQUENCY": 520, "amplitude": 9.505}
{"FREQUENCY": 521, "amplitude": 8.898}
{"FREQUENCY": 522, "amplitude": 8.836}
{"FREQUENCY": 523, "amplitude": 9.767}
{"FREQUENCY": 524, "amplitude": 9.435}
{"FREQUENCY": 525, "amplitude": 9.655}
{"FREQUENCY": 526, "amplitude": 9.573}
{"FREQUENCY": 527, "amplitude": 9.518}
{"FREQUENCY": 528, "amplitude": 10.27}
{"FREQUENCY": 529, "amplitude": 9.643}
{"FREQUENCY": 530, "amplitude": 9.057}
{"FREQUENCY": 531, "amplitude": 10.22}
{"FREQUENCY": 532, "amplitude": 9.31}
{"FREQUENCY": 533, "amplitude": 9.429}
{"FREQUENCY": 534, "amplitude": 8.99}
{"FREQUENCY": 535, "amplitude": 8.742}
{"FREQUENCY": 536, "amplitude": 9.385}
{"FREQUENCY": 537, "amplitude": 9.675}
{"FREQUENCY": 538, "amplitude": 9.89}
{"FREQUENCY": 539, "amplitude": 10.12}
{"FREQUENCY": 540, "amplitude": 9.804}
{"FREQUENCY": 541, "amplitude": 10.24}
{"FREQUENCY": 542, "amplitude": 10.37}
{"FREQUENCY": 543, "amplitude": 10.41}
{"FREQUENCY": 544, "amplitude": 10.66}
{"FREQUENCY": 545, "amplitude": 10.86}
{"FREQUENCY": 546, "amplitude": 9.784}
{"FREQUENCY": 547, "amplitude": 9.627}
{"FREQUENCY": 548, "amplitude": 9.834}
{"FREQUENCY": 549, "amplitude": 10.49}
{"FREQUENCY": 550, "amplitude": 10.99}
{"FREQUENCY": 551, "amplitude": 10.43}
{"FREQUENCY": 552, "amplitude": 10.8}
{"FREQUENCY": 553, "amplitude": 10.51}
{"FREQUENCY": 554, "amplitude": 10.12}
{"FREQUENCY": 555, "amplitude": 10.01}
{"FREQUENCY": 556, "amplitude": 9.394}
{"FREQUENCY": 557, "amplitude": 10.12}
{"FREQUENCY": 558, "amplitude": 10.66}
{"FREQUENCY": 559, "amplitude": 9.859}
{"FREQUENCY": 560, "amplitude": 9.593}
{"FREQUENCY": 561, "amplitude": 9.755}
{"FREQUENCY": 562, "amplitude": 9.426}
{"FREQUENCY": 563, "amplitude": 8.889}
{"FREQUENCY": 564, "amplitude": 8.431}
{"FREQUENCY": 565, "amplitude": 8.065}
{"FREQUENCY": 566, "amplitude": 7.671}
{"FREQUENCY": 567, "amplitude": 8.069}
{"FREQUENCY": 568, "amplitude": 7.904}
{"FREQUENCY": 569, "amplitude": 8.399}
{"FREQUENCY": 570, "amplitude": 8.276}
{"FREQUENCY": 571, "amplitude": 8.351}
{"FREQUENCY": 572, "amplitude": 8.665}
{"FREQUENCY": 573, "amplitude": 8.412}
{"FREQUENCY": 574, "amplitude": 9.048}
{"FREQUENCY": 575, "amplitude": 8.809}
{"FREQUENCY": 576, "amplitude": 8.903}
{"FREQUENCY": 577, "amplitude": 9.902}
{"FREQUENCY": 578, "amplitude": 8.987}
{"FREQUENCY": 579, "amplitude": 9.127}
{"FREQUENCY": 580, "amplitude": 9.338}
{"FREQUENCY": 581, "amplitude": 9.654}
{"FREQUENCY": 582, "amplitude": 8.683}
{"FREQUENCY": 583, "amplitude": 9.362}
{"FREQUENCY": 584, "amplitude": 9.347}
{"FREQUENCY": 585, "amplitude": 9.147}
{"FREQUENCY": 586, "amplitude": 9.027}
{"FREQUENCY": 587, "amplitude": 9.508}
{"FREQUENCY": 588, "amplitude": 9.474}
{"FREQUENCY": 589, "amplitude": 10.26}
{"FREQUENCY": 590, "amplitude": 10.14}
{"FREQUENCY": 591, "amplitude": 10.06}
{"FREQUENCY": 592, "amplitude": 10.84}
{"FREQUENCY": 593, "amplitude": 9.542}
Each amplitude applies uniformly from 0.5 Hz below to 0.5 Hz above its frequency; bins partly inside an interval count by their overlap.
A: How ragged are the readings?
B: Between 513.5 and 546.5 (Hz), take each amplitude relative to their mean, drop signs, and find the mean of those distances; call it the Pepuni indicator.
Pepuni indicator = 0.52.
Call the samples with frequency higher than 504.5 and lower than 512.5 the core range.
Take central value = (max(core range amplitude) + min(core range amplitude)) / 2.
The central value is 9.1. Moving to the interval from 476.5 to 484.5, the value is 11.0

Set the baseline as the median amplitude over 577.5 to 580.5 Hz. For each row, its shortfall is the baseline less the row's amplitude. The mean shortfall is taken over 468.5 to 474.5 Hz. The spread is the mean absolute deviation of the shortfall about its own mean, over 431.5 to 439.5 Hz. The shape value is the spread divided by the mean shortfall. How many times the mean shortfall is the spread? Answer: -0.20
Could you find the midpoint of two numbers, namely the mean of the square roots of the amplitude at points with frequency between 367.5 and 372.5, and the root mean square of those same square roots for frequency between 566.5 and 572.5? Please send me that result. 2.92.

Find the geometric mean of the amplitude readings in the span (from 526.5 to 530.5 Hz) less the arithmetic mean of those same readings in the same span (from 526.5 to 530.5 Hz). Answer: -0.0097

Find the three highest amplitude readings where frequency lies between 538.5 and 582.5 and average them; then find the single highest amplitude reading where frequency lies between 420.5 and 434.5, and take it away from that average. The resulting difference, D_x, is -0.1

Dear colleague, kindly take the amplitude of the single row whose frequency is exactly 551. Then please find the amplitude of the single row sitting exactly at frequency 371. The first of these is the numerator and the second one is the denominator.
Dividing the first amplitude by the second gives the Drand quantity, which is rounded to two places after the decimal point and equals 1.21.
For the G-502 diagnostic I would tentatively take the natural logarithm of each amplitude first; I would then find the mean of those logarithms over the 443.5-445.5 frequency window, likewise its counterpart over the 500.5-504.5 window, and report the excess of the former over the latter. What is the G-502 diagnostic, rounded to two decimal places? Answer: 0.27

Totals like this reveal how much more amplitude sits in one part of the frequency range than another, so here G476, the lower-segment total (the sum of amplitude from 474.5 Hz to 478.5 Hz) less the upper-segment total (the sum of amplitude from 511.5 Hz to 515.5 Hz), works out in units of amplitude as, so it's 7.7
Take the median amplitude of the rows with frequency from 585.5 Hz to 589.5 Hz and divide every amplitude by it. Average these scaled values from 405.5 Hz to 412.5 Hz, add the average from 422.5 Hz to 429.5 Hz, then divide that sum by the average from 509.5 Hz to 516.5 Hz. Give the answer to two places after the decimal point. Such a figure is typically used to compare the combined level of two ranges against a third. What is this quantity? 1.82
